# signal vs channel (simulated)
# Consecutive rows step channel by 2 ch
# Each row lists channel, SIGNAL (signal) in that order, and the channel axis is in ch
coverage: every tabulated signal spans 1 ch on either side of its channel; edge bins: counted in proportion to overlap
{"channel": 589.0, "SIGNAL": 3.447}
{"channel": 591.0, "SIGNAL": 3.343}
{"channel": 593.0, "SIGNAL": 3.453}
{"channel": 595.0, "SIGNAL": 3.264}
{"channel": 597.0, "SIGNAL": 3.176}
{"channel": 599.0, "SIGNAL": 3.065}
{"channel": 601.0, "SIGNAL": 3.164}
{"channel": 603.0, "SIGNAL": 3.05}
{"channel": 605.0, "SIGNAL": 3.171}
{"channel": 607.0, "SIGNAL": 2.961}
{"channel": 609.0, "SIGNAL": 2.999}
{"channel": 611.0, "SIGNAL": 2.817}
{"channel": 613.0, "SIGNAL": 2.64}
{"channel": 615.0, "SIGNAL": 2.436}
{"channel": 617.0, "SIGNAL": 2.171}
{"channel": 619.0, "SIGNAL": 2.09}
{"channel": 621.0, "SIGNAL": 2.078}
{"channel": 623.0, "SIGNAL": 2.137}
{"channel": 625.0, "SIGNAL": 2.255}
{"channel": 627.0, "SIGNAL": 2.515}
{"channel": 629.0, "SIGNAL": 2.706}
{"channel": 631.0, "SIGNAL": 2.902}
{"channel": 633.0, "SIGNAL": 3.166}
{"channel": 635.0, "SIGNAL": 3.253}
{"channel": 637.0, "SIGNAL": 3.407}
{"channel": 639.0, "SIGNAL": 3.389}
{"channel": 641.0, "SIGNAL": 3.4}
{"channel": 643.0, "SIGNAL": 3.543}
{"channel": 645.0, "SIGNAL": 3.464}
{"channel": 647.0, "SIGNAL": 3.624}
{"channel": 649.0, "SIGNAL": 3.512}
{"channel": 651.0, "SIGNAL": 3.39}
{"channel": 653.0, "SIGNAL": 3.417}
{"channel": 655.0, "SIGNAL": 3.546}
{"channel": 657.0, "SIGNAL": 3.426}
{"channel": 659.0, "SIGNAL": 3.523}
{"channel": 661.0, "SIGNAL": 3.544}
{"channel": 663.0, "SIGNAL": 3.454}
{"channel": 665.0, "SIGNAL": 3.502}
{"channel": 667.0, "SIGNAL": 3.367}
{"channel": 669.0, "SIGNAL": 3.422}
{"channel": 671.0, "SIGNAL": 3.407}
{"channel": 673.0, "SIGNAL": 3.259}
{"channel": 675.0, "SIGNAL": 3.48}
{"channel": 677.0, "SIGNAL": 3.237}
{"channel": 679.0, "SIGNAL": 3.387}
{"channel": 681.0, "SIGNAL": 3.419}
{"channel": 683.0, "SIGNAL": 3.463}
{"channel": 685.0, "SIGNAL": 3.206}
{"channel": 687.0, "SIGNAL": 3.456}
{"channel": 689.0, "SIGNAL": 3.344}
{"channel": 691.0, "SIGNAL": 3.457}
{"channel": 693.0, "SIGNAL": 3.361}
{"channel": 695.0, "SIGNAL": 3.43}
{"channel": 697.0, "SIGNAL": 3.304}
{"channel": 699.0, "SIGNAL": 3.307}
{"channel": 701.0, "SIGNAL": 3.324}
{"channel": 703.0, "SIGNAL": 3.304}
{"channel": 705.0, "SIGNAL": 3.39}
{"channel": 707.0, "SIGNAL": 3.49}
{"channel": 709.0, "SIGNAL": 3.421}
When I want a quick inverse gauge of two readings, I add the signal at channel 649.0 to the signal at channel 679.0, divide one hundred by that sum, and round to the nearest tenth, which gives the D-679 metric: 14.5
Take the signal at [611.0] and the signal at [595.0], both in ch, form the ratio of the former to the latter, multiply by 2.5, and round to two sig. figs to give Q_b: 2.2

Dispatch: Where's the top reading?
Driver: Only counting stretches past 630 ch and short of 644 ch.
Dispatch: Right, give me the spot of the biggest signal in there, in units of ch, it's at 643.0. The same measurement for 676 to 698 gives 683.0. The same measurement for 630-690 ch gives 647.0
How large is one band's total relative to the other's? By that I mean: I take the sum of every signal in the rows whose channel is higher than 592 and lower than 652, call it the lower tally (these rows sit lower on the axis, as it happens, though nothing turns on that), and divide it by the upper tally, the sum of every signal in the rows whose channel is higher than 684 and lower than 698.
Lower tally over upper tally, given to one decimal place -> 3.8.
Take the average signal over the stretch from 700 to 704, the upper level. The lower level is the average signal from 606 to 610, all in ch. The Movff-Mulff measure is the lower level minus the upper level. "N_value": -0.33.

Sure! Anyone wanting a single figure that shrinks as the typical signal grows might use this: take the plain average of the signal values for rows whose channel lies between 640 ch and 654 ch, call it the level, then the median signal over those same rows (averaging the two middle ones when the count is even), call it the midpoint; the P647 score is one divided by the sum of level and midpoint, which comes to 0.144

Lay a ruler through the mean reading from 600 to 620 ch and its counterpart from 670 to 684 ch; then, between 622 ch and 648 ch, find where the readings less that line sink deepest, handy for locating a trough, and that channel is 623.0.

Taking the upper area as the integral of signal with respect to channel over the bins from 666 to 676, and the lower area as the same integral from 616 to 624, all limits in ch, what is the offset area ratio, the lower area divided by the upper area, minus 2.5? -2.00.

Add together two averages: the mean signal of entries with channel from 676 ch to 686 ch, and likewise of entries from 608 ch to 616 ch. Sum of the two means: 6.1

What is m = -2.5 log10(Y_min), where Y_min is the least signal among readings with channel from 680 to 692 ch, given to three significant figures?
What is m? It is -1.26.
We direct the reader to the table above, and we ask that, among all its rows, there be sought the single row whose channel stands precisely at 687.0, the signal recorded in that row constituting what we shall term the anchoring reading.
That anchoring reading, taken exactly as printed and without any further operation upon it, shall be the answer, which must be 3.456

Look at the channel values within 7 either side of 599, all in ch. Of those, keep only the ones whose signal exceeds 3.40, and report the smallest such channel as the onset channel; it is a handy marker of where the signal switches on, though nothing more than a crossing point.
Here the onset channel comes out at 593.0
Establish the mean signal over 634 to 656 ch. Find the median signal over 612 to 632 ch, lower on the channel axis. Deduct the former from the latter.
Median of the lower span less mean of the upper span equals -1.1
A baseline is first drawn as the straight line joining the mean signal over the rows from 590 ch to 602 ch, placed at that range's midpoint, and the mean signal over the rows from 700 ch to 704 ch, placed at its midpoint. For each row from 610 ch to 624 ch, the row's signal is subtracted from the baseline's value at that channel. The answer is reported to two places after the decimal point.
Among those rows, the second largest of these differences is 1.17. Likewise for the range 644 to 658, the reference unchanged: -0.14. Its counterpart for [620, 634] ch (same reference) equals 1.12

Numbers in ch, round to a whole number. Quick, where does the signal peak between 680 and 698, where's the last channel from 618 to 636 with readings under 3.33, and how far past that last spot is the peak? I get 48 ch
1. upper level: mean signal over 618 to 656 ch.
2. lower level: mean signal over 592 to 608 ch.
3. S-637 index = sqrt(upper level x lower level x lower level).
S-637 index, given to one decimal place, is 5.5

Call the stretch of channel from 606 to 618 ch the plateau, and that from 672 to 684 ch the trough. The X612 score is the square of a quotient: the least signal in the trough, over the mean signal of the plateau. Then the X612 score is 1.5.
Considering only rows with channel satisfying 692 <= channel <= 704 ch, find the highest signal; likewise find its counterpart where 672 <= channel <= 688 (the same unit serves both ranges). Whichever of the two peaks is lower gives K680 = 3.4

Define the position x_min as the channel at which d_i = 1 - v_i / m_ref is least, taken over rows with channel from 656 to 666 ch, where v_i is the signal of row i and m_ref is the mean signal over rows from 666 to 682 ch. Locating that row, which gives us 661.0 ch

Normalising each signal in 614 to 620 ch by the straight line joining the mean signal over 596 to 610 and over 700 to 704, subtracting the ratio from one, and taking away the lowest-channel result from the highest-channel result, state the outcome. 0.11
